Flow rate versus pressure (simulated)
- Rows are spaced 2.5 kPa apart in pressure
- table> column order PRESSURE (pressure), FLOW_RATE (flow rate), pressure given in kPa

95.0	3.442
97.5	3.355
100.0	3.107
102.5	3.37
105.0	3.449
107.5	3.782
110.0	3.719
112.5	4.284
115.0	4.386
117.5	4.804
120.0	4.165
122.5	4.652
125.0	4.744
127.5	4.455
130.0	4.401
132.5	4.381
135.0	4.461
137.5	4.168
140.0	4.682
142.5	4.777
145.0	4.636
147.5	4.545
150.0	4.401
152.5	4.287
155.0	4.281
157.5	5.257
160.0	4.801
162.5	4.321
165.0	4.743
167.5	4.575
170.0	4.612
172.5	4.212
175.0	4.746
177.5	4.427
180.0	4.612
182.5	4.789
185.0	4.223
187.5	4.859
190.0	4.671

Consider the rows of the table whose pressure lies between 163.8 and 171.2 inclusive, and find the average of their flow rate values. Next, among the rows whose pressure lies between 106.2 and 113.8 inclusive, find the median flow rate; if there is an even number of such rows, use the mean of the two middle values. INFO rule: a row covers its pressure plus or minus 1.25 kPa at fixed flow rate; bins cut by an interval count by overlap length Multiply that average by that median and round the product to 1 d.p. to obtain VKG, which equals 17.6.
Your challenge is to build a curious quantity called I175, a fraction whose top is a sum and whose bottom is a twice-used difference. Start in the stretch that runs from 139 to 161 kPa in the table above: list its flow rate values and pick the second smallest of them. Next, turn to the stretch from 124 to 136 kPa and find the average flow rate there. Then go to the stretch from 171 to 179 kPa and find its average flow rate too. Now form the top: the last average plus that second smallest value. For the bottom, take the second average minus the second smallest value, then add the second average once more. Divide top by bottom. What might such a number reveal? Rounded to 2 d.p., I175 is 1.87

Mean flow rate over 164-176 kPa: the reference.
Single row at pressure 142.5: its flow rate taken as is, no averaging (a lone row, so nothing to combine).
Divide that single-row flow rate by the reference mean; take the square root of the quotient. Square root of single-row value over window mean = 1.02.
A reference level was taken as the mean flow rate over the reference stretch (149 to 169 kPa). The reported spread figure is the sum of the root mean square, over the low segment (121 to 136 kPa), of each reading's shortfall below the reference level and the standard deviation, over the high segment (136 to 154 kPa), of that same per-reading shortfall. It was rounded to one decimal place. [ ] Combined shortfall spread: 0.4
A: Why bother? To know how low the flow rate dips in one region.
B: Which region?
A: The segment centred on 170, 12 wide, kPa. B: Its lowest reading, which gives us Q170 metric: 4.212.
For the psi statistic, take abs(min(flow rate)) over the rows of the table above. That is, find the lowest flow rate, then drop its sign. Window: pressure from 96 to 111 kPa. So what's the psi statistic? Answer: 3.11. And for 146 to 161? 4.28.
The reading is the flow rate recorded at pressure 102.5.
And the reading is 3.37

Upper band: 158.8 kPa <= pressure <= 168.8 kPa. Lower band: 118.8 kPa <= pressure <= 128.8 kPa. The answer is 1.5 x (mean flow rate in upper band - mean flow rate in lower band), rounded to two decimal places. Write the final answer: 0.16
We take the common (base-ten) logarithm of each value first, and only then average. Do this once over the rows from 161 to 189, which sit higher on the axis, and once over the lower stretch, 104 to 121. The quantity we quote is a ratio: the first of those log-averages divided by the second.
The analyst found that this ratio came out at 1.08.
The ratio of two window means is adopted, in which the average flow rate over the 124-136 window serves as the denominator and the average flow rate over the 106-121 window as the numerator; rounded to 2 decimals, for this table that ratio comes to 0.93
